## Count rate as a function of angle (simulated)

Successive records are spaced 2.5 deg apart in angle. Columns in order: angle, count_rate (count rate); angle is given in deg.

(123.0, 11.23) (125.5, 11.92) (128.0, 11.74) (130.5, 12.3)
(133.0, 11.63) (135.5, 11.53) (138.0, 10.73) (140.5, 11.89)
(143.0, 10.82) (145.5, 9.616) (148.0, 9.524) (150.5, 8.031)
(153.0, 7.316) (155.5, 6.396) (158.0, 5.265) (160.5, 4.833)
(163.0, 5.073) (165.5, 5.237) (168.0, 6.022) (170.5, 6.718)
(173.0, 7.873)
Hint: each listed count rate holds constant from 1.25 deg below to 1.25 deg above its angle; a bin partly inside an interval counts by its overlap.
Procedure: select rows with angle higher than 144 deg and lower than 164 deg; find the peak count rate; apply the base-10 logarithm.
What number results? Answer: 0.98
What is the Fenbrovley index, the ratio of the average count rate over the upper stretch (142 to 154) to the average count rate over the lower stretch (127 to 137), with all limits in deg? 0.77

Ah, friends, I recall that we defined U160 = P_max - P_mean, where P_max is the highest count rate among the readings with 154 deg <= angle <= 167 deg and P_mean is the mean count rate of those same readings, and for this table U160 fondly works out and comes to 1.0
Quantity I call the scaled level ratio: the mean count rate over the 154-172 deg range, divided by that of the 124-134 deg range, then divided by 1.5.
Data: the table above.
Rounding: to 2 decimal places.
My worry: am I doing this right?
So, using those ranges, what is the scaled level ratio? 0.32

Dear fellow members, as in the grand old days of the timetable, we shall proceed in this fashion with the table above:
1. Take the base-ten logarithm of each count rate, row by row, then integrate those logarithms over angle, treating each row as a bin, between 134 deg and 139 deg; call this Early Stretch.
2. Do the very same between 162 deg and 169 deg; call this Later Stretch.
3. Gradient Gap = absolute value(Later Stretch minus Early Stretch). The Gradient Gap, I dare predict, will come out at 0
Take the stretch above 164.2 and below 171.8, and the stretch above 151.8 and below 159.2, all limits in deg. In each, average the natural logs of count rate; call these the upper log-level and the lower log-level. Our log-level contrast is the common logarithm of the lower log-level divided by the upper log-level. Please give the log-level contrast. 0.01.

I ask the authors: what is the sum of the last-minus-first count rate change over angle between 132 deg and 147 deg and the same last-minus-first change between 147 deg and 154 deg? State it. -4.2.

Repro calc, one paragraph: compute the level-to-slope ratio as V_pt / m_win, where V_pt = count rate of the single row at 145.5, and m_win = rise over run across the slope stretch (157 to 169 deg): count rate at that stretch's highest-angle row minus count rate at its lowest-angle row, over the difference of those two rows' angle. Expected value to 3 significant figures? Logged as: 127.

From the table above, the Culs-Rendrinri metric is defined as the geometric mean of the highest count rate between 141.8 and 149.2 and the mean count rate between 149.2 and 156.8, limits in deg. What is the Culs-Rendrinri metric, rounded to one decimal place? 8.9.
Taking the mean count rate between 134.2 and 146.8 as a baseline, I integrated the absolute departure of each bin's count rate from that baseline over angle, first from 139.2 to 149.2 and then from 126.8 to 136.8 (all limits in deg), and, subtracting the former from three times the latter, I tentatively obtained 17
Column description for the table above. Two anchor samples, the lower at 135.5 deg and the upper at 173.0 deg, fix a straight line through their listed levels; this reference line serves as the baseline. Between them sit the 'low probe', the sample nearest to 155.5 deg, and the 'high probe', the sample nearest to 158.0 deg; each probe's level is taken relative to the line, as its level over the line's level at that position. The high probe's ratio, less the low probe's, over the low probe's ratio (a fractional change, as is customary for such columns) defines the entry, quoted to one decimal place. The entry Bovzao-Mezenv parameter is -0.2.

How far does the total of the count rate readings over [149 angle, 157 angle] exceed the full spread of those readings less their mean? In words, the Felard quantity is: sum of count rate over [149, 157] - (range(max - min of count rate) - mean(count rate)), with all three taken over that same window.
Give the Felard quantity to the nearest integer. 27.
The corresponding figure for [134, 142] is 44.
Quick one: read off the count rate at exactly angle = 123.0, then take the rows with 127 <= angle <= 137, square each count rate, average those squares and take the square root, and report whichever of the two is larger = 11.8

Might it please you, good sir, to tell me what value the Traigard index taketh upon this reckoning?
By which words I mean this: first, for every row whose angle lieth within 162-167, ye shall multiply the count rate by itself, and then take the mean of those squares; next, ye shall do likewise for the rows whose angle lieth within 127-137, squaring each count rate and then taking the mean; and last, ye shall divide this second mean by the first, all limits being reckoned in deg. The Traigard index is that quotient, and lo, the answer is 5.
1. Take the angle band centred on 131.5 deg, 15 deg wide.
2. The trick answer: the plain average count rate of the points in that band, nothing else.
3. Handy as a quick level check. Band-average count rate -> 12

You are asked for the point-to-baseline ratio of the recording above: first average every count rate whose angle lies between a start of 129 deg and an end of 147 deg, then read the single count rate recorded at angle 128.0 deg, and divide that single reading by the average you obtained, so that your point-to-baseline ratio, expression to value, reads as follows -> 1.05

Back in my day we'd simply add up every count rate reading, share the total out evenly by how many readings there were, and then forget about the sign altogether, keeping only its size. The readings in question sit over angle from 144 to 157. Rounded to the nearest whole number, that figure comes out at 8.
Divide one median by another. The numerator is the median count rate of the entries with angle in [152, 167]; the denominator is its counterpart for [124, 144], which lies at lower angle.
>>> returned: 0.45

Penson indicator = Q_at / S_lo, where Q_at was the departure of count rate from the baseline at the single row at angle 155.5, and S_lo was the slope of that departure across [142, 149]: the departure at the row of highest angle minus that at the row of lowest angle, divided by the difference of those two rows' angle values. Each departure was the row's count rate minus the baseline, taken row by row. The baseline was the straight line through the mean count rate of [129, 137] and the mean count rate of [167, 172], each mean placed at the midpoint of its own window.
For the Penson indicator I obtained 19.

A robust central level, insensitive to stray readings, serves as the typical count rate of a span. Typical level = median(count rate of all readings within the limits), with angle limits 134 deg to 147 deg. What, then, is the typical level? 10.8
